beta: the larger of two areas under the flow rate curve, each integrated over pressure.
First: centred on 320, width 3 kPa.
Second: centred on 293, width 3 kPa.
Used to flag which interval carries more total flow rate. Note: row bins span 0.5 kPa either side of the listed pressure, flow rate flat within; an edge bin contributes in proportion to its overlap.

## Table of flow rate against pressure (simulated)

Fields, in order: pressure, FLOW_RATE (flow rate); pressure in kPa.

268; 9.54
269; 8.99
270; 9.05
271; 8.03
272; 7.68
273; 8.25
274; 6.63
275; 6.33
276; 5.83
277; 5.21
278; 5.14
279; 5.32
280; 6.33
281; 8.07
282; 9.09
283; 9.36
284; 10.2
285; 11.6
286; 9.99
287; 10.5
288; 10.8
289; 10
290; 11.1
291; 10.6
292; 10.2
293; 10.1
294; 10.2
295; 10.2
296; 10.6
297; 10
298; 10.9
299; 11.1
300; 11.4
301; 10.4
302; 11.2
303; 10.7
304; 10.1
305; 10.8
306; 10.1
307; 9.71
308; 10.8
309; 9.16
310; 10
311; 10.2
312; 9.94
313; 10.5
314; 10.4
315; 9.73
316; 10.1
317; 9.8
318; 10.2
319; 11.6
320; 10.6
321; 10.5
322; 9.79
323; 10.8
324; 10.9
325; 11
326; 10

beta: 32.7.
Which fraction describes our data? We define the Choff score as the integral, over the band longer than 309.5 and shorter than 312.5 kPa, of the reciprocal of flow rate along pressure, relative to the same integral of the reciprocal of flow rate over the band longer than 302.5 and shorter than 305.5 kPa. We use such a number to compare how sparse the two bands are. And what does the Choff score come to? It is 1.05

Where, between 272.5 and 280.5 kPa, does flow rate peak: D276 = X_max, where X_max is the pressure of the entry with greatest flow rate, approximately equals 273 kPa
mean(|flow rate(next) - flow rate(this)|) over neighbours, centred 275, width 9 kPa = 0.5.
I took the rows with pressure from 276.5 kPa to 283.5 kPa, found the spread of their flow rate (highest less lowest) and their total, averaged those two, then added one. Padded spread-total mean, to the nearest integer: 27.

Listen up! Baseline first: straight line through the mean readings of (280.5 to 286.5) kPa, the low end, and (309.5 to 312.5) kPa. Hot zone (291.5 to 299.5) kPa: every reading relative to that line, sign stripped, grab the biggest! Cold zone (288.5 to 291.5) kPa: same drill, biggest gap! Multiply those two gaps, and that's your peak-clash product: 1.6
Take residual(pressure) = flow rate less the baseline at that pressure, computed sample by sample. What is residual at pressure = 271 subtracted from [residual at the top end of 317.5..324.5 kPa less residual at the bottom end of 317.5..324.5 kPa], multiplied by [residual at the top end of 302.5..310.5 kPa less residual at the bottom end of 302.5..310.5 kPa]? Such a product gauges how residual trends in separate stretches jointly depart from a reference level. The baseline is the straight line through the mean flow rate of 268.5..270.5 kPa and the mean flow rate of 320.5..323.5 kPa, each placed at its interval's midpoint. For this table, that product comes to -1.4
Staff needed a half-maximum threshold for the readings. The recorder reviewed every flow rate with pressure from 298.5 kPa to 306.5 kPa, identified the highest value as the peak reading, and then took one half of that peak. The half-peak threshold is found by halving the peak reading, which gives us 5.70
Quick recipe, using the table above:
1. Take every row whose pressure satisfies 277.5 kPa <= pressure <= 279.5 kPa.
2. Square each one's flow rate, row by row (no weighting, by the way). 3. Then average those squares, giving 27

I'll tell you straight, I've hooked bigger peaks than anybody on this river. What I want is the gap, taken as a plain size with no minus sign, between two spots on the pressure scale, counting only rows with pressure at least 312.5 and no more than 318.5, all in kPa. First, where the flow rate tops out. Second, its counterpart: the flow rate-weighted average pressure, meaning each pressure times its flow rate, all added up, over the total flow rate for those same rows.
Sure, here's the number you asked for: 2.5 kPa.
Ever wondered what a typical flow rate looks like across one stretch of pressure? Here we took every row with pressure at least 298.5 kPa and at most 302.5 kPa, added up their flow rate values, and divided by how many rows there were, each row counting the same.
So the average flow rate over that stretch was 11.0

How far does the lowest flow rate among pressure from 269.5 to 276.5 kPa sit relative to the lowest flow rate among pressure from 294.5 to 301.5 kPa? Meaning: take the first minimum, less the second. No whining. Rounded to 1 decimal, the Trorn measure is -4.2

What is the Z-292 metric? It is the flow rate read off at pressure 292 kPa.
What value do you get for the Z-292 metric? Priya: 10.2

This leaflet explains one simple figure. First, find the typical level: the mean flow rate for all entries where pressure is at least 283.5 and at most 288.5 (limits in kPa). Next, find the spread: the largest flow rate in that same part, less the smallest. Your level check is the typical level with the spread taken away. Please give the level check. 9.0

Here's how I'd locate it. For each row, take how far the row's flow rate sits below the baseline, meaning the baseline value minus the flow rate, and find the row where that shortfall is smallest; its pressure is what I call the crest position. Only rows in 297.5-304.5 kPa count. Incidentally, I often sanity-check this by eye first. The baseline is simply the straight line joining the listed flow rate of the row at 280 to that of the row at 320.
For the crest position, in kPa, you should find 300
